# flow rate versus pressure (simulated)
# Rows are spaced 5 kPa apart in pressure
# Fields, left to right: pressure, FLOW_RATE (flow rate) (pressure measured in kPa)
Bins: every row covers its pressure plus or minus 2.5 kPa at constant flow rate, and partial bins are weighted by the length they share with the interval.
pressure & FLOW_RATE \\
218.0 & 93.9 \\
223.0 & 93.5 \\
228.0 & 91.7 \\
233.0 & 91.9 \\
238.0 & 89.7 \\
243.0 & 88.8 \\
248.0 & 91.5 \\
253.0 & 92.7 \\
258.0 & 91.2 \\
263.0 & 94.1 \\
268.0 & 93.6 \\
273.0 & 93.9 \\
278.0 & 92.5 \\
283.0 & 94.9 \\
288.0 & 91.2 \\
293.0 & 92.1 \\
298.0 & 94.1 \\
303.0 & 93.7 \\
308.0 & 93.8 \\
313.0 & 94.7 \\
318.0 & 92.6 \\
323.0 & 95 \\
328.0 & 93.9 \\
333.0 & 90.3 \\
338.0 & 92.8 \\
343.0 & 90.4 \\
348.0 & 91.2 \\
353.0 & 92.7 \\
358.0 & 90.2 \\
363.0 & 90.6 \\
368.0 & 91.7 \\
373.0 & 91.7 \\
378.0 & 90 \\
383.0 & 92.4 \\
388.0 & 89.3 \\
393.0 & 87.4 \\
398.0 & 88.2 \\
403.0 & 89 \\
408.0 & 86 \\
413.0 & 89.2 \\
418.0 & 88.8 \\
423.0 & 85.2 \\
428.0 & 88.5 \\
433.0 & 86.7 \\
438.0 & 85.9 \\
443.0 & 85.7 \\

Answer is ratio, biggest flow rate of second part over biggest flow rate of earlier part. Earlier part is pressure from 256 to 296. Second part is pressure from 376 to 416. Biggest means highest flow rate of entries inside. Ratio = 0.974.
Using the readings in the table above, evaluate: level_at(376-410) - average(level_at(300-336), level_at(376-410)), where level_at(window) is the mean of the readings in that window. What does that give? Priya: -2.3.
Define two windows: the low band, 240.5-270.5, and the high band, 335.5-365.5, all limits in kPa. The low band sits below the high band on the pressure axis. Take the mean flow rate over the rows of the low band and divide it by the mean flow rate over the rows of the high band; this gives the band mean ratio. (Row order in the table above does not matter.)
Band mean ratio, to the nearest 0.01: 1.01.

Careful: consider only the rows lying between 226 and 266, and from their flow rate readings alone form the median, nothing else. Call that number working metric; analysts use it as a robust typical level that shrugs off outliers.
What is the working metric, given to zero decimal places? 92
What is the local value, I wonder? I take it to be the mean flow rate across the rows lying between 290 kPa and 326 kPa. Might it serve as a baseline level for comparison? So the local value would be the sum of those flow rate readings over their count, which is 93.7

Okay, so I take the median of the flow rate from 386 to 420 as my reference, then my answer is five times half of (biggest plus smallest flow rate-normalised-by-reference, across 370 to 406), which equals 5.06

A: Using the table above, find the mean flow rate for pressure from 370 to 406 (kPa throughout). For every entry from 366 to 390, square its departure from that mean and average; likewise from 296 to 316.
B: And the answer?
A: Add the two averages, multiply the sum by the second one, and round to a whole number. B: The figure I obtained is 426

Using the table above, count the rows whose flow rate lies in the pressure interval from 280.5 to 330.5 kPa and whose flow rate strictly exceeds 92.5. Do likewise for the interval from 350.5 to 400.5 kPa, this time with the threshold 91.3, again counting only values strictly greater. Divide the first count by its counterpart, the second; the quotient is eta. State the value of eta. 2.0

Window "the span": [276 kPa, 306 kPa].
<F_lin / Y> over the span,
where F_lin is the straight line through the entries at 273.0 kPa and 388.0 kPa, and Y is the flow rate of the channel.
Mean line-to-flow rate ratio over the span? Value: 1.001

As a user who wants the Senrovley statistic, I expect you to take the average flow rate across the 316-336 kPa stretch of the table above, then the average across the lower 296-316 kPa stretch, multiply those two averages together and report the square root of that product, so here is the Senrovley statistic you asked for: 93.5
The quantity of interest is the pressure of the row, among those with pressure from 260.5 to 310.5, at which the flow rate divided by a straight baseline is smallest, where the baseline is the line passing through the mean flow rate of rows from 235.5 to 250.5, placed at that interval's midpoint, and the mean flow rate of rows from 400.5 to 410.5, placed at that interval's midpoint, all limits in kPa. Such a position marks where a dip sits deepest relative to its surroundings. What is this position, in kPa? 288.0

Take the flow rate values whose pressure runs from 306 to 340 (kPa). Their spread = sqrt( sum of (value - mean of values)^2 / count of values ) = 1.47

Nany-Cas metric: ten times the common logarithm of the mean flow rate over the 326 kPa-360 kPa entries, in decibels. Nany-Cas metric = 19.6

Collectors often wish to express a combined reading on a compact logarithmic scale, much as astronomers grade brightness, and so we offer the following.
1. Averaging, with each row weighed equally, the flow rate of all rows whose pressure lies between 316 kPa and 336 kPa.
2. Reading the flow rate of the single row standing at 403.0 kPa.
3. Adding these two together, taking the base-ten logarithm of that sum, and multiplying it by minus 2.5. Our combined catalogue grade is -5.65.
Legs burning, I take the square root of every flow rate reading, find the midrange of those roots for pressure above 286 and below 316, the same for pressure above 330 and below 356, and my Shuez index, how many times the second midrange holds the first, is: 0.992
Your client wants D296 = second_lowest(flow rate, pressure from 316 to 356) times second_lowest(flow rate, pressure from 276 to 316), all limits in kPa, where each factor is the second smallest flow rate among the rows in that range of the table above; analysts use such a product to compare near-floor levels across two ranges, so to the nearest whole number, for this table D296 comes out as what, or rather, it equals 8326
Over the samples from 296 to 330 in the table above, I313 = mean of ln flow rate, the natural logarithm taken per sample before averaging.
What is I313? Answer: 4.54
